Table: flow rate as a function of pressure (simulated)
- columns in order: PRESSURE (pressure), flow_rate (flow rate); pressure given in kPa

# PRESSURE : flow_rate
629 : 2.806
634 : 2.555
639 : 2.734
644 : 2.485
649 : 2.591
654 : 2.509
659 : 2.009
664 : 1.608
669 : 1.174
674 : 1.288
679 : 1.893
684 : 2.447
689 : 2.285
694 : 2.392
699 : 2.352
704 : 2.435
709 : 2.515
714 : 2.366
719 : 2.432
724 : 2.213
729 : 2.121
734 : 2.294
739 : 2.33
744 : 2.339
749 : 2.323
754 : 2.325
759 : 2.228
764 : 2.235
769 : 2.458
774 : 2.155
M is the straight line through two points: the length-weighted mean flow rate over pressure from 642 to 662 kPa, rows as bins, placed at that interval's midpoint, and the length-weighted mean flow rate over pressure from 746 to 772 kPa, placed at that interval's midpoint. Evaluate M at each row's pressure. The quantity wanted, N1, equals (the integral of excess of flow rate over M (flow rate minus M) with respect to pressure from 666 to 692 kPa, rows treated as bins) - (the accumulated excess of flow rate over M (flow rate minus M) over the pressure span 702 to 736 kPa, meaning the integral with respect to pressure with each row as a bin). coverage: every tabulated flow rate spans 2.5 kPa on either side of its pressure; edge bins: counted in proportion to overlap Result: -14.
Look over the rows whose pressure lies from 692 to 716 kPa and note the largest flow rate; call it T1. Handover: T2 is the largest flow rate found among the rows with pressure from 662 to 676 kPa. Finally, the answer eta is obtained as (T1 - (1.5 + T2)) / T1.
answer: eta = -0.24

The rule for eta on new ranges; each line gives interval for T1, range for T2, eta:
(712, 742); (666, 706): -0.62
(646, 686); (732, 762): -0.48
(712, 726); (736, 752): -0.58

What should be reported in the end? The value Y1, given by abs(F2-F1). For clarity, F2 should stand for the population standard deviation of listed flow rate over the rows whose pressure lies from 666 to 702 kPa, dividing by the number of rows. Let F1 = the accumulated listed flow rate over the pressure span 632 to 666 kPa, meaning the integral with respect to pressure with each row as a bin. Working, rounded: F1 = 80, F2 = 0.5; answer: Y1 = 80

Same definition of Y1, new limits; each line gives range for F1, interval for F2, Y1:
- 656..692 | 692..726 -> 66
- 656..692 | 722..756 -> 66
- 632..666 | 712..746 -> 80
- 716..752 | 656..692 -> 82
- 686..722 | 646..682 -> 86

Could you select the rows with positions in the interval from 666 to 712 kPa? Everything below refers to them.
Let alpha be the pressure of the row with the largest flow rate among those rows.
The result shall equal 709 kPa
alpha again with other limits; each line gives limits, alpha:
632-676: 639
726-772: 769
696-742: 709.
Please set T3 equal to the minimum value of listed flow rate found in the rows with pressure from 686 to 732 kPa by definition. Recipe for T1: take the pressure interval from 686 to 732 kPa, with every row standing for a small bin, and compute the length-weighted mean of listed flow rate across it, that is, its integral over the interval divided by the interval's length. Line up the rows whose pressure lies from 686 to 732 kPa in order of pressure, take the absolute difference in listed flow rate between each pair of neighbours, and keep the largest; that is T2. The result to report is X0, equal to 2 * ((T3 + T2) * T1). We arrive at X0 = 11.0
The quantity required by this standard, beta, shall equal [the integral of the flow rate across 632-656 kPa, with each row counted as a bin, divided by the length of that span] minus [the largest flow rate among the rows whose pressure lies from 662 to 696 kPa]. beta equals 0.13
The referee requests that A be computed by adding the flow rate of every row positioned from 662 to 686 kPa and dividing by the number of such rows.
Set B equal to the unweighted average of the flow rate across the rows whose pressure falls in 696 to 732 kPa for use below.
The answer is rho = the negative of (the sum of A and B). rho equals -4.03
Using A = 1.68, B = 2.35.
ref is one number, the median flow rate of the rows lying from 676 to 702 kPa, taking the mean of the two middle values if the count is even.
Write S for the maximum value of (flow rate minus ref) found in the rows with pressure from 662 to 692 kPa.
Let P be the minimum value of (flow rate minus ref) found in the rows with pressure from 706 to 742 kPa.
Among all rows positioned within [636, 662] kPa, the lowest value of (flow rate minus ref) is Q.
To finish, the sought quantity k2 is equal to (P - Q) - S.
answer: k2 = 0.0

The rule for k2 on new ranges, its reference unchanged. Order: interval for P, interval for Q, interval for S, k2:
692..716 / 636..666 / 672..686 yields 0.6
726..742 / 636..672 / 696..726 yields 0.8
